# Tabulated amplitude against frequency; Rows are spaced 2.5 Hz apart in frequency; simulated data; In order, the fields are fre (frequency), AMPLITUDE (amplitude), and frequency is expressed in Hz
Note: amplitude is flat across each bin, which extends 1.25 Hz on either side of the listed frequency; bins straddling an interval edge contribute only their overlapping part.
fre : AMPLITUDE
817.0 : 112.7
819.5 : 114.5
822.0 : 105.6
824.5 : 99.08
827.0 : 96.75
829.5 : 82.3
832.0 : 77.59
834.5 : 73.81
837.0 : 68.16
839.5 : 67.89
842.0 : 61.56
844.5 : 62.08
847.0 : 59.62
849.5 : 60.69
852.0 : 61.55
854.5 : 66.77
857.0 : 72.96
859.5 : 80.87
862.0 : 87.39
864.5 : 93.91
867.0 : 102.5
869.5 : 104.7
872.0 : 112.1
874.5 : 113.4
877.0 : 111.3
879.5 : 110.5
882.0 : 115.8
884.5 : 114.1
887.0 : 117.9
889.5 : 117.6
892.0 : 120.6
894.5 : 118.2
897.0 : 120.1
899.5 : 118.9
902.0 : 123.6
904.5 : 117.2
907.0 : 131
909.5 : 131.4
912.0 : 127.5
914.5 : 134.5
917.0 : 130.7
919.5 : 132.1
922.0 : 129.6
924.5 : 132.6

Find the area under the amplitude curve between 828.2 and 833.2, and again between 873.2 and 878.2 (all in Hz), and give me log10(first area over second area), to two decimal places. -0.15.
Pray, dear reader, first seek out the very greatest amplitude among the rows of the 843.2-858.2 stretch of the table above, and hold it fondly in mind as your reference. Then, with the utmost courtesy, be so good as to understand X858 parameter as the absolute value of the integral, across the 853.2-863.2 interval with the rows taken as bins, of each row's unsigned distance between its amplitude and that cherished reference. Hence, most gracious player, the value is 71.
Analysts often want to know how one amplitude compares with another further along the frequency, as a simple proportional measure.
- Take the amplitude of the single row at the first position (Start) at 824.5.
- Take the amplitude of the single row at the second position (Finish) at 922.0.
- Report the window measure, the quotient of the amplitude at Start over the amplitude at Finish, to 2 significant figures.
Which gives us 0.76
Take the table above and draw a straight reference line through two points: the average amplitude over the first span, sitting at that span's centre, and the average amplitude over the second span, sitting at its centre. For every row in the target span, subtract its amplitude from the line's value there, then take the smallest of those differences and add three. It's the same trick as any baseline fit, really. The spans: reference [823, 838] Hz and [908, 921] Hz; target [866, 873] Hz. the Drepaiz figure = -2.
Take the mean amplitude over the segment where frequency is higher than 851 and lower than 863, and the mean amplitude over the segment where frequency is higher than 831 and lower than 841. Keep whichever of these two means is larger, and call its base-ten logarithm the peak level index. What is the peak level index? 1.87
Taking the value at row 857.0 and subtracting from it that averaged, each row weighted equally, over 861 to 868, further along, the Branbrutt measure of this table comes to -22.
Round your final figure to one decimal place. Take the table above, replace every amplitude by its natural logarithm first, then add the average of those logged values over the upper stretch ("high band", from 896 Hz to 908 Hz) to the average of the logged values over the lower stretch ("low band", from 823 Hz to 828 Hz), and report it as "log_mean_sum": 9.4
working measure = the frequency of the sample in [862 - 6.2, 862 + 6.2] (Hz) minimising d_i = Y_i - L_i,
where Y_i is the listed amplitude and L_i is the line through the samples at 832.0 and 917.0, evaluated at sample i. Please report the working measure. 857.0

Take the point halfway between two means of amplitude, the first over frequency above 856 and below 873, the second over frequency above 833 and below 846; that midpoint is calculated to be 80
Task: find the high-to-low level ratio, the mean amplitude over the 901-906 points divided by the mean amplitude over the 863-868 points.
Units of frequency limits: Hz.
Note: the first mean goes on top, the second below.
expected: 1.2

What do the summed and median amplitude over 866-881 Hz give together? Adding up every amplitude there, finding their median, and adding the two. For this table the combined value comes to 765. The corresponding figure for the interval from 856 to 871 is 633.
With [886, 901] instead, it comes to 832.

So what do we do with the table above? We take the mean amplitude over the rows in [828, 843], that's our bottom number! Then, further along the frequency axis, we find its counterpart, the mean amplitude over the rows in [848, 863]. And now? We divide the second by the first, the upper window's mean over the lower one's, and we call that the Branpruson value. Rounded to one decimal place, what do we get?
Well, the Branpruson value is 1.0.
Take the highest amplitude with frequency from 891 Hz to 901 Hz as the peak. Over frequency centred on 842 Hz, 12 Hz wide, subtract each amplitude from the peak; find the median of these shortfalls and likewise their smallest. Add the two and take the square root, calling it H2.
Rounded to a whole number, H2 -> 11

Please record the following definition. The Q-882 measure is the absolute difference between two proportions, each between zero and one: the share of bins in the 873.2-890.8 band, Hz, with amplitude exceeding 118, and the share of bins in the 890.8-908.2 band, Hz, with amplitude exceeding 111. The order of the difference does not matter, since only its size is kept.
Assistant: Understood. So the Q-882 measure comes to 1.0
